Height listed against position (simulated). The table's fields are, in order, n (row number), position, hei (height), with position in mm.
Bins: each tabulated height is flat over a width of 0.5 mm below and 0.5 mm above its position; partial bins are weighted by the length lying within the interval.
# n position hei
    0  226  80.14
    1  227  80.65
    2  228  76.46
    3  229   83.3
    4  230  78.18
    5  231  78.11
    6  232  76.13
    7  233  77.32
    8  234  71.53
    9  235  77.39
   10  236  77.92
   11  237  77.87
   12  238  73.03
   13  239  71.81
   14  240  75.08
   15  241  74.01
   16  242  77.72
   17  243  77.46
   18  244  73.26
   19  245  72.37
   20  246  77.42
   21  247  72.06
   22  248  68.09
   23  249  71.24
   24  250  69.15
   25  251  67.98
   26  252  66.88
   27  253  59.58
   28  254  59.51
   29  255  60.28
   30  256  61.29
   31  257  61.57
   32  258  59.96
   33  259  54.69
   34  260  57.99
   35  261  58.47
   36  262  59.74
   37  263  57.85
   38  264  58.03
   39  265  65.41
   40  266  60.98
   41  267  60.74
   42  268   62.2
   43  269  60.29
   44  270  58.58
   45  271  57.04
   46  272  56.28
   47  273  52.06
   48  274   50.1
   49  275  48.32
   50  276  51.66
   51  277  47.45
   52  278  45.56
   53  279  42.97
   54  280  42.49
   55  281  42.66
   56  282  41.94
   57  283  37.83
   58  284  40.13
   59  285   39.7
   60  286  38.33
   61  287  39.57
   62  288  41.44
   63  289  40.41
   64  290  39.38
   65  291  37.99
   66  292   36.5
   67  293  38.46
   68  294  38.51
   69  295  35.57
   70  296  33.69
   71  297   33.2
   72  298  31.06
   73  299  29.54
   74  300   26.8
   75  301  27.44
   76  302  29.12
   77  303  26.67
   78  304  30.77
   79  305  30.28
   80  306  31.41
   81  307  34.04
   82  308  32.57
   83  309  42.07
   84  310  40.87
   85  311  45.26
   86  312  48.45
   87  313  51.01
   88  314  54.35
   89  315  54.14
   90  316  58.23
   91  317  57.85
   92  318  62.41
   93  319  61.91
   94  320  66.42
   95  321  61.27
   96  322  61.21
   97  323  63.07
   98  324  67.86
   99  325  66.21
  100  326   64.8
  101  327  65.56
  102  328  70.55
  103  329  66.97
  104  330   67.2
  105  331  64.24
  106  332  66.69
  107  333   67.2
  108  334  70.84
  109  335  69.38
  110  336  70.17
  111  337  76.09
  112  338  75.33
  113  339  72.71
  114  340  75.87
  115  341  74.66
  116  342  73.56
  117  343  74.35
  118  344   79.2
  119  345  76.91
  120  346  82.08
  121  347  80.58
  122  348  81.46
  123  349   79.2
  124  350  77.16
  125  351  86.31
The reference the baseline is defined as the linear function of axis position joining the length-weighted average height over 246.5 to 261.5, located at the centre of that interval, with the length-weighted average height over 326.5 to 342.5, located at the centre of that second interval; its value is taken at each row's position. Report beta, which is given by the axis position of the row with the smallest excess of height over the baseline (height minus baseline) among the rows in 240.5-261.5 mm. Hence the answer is 259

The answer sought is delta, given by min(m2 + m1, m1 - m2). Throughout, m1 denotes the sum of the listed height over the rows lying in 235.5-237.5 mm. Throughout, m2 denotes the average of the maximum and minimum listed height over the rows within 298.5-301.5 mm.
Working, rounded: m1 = 156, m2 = 28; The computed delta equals 128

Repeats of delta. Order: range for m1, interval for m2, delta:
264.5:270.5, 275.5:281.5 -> 321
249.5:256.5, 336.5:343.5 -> 370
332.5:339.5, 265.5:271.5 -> 442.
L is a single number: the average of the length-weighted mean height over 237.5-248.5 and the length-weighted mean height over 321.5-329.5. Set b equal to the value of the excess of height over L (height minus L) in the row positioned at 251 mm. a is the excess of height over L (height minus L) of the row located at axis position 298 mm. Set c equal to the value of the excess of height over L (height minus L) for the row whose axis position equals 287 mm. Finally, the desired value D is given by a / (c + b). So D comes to 1.21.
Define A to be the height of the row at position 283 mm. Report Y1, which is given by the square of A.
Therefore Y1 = 1431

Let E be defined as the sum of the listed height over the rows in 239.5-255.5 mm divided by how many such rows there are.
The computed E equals 70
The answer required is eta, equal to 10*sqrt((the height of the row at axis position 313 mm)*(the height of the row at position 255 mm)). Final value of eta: 555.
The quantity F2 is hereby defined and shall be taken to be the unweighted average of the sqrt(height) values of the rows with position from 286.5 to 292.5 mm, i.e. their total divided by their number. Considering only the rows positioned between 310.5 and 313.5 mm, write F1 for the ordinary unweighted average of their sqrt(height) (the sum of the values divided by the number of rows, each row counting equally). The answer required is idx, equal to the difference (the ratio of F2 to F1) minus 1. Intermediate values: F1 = 6.9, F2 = 6.3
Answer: -0.10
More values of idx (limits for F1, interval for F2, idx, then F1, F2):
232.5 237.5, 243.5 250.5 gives -0.03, 8.7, 8.5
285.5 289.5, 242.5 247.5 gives 0.37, 6.3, 8.6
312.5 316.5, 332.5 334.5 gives 0.13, 7.4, 8.3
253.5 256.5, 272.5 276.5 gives -0.09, 7.8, 7.1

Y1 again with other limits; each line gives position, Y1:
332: 4448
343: 5528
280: 1805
